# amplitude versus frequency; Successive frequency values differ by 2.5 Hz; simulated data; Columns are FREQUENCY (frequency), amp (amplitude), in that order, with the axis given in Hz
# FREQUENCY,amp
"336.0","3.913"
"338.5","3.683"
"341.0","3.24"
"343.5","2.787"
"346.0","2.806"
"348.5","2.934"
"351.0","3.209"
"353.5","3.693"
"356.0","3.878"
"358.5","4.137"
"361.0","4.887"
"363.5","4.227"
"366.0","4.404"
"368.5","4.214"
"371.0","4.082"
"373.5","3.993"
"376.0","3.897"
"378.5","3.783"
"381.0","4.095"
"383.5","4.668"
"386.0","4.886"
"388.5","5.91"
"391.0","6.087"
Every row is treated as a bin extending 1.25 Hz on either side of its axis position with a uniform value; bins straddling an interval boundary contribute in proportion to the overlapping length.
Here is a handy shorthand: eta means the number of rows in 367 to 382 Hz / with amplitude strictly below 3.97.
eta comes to 2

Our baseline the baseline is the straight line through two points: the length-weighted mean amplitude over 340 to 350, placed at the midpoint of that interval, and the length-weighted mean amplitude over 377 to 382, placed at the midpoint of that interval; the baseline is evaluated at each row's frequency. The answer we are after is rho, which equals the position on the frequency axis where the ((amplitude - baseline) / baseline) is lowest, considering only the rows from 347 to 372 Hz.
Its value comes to 348.5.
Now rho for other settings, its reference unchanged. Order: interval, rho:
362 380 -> 378.5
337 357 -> 346.0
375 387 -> 378.5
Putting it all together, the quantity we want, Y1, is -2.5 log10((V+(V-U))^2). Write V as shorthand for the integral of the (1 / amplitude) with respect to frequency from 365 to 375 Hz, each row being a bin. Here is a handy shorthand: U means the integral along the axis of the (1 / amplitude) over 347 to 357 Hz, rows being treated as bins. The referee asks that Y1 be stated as -1.3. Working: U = 3.0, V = 2.4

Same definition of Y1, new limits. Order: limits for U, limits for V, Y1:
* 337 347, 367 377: -1.2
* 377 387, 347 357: -2.8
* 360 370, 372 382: -2.2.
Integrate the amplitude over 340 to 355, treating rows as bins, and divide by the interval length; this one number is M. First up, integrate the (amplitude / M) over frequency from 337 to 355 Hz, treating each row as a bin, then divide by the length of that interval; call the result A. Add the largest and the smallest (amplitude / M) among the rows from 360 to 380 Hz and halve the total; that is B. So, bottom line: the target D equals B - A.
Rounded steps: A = 1.03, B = 1.39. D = 0.4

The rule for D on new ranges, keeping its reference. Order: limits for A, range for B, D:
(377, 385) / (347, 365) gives -0.1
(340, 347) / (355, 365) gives 0.5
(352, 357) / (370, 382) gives 0.1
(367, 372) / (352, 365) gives 0.0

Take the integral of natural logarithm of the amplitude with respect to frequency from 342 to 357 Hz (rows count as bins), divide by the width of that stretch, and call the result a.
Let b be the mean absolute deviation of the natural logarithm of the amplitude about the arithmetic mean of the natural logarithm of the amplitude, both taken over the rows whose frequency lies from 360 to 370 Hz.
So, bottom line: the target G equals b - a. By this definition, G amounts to -1.11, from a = 1.16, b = 0.05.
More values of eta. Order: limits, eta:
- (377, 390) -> 1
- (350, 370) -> 3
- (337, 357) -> 8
